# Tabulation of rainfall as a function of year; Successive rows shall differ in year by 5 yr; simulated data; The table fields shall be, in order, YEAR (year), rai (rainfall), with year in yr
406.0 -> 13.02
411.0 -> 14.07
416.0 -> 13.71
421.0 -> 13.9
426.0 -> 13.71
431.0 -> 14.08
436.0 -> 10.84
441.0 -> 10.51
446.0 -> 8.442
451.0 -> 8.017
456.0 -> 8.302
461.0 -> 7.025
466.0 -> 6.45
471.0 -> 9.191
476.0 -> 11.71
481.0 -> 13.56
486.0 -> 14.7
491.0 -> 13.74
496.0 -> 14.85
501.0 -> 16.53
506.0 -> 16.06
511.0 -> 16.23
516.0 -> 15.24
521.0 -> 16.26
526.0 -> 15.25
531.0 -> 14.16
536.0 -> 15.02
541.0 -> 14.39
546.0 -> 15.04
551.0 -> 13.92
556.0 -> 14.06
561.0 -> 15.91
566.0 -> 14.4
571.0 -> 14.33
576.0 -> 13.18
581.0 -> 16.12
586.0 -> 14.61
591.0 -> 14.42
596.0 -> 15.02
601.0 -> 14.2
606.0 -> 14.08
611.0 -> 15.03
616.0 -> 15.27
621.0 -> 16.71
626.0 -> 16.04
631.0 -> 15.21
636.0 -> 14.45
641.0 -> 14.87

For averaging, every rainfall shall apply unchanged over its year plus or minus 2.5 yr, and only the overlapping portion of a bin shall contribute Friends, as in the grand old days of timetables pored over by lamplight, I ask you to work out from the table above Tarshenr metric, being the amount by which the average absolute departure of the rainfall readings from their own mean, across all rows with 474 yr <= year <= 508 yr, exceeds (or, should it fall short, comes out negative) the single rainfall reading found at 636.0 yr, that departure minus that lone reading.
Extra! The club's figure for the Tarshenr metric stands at -13.2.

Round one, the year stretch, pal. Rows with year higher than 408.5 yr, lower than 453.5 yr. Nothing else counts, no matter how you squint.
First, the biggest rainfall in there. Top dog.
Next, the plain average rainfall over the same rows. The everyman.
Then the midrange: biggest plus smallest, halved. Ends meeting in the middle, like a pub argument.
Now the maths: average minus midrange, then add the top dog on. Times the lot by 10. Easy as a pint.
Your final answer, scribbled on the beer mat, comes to 150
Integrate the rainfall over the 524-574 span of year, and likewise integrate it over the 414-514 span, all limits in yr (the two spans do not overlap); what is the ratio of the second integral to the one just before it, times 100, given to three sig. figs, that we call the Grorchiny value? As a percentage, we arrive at 165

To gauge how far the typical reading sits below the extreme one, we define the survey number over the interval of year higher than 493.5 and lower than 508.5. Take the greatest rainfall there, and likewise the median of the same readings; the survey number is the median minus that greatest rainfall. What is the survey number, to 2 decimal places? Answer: -0.47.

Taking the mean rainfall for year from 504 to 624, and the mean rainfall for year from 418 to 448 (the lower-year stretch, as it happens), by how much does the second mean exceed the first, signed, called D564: -3.0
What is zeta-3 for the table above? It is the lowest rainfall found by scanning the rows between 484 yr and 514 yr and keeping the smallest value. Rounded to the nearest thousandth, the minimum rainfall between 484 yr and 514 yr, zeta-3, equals 13.740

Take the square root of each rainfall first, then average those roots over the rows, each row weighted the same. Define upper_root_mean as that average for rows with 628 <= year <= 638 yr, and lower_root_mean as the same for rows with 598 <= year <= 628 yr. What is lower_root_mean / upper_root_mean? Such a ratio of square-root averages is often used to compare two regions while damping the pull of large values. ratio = 1.01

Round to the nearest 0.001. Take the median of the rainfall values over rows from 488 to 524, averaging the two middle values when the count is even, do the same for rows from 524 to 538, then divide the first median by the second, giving 1.069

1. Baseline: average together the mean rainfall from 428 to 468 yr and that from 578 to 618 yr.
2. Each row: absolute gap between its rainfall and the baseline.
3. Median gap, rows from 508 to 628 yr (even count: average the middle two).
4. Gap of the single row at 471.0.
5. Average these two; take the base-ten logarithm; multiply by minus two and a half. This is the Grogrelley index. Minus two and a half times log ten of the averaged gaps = -1.2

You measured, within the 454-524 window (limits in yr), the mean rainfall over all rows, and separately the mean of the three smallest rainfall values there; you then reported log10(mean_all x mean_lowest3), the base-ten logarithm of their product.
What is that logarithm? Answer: 1.97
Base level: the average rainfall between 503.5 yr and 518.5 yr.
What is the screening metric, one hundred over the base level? 6.3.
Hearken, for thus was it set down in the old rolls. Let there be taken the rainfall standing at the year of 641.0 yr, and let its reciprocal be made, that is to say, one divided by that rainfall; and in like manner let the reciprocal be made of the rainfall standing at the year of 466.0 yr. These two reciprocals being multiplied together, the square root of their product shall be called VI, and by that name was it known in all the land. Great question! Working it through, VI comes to 0.102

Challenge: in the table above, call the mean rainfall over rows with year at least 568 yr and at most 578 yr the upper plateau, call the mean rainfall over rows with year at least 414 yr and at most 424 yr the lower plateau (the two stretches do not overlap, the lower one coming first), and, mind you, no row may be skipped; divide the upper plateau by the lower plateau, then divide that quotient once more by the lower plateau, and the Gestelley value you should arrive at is 0.072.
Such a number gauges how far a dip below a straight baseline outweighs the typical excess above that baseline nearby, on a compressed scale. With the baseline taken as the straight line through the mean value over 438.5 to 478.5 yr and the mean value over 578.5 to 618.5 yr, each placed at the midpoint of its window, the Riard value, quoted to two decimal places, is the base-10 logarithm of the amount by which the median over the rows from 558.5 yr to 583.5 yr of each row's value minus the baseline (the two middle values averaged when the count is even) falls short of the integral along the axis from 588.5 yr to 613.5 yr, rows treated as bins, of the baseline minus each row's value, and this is 0.96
